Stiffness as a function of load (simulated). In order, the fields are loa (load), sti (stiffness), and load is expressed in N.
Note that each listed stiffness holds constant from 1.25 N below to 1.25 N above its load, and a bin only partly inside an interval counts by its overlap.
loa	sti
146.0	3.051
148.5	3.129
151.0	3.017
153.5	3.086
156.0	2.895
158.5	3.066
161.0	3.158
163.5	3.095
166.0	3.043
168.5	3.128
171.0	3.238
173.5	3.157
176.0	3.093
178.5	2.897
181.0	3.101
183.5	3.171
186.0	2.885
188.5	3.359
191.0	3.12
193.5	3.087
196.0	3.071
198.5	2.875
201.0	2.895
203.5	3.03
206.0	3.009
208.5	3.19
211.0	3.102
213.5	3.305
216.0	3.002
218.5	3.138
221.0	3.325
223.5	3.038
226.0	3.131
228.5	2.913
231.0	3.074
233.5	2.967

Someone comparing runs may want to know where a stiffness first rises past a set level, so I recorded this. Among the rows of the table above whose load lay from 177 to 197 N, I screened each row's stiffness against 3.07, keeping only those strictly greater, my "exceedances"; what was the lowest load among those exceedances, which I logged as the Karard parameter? 181.0 N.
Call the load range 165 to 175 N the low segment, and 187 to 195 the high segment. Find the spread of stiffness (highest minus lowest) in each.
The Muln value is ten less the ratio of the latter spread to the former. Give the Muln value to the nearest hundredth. 8.61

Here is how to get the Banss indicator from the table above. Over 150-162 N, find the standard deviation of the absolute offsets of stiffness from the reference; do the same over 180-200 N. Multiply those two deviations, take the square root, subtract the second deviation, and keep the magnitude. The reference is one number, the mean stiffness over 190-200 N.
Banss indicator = 0.021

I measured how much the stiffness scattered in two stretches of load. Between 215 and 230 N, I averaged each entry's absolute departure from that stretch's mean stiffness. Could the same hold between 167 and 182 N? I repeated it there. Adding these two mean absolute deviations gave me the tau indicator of 0.179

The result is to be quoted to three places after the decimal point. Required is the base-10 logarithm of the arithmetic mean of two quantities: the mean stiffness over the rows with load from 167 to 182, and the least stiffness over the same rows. 0.477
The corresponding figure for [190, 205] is 0.469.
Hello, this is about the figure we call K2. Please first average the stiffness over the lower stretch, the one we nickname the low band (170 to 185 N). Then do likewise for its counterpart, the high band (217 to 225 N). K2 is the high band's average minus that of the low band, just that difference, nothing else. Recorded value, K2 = 0.06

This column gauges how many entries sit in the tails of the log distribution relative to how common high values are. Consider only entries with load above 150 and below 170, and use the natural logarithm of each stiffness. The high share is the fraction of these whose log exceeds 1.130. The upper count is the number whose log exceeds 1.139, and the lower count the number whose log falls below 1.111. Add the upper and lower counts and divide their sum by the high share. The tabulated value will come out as 16.0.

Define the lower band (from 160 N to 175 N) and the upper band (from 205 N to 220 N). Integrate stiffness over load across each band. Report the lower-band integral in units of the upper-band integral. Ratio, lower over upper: 1.00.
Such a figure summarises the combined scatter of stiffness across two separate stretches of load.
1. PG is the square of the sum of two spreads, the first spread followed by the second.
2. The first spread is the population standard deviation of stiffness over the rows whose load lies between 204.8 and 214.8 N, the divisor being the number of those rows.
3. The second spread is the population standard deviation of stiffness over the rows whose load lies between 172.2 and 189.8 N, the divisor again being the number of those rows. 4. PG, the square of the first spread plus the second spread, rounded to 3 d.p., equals 0.069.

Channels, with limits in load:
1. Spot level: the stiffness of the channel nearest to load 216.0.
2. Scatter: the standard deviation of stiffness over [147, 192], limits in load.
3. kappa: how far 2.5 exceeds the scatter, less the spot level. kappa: -0.62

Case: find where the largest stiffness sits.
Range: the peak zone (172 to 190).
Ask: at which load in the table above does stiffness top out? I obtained 188.5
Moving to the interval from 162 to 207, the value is 188.5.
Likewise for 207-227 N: 221.0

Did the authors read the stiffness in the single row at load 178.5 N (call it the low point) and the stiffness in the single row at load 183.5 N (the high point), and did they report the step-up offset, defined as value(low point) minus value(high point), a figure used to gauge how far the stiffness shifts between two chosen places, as -0.27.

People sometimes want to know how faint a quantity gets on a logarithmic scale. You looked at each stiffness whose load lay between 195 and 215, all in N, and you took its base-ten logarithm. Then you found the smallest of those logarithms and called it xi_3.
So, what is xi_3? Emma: 0.459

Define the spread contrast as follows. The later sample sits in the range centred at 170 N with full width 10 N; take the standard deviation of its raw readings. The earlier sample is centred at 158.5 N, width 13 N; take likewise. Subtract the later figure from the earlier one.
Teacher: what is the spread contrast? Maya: 0.018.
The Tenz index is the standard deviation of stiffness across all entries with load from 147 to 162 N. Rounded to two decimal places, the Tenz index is 0.09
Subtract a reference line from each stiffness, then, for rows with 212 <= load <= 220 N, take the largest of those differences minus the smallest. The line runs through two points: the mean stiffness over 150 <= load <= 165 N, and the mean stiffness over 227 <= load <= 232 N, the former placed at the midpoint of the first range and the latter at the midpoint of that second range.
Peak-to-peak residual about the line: 0.30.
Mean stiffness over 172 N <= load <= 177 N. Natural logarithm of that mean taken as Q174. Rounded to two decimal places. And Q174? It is 1.14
